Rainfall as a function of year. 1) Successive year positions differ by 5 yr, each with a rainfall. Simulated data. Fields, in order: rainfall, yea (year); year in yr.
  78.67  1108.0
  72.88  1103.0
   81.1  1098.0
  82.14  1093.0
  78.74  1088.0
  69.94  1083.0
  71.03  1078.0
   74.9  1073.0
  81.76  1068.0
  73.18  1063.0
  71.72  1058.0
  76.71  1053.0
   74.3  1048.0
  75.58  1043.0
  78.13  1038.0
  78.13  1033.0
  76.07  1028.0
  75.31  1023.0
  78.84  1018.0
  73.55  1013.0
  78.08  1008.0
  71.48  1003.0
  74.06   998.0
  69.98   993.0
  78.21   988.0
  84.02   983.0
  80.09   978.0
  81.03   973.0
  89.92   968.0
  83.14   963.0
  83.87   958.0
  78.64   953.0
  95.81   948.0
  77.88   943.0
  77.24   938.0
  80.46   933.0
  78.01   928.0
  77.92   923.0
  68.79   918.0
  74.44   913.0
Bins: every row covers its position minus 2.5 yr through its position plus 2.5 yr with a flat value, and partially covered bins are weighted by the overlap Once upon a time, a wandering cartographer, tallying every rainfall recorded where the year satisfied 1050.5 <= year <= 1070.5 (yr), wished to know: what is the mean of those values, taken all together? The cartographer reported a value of 76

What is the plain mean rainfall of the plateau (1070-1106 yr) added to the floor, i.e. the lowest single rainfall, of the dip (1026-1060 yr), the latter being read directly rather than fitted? 148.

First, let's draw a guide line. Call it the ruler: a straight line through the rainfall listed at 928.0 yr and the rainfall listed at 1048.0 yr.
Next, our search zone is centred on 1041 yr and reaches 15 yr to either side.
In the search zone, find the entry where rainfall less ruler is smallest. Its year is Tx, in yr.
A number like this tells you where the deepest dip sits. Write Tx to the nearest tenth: 1048.0 yr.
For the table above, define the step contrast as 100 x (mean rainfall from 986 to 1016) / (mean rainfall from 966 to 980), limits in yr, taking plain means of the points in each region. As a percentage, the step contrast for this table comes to 89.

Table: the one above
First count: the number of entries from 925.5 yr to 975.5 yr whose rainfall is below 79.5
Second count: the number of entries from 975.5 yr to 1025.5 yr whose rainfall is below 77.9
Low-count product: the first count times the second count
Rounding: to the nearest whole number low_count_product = 20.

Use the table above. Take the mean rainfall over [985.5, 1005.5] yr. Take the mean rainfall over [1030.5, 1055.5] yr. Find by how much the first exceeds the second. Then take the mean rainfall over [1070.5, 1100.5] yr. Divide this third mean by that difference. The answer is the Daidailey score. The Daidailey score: -24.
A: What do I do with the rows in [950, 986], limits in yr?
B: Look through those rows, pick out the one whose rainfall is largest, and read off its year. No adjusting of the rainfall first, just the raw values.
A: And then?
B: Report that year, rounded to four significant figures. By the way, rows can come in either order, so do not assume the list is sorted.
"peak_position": 968.0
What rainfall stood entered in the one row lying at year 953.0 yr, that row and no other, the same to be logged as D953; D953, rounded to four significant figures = 78.64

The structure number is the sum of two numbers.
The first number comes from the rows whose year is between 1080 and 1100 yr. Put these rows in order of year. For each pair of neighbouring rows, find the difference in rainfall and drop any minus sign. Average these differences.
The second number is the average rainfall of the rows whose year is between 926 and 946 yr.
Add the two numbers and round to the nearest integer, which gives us 83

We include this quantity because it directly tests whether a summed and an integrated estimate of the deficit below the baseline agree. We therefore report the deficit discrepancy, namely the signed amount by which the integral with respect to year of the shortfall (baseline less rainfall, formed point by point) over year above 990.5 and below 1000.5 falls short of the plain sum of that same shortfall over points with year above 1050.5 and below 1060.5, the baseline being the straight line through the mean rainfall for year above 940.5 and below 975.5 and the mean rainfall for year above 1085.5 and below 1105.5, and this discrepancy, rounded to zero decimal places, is -96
